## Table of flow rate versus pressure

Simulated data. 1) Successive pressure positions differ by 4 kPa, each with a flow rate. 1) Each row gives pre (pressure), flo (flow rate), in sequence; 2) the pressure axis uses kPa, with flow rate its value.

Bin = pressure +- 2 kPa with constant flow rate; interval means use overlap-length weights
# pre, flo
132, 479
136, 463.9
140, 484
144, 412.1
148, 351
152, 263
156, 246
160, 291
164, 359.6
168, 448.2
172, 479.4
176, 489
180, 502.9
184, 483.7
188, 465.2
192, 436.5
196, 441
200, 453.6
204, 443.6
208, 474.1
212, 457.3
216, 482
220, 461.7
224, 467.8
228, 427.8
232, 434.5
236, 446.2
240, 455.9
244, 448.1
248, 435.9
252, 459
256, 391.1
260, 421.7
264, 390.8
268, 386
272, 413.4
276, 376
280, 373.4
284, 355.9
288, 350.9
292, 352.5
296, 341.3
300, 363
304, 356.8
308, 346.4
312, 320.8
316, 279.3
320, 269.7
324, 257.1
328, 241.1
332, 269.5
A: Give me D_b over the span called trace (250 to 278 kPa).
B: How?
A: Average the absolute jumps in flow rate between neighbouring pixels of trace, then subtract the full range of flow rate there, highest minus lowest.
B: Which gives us -50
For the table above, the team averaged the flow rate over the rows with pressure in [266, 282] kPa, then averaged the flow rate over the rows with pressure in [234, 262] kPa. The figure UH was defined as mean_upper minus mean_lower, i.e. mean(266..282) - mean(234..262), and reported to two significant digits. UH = -50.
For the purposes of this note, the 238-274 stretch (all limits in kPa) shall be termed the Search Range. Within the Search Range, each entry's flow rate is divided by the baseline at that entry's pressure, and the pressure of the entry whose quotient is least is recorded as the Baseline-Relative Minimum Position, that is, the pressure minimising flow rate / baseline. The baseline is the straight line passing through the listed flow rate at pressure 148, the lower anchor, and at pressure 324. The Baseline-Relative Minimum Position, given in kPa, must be 256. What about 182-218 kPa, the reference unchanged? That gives 192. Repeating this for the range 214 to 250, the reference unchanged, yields 228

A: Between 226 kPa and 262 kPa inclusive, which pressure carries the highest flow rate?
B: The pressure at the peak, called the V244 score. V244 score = 252 kPa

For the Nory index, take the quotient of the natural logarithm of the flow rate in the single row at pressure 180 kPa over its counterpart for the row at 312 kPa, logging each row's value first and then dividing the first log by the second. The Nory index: 1.08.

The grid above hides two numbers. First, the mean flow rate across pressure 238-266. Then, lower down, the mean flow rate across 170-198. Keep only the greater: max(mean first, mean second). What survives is 471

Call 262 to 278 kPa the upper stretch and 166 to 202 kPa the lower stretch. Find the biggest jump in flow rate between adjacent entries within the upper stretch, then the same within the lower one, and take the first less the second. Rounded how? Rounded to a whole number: 6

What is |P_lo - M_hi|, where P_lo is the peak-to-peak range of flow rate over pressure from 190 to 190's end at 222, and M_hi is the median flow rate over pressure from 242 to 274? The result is 372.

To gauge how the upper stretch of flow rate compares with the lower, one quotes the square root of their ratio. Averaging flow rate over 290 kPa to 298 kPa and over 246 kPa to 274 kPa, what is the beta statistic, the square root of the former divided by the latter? 0.92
